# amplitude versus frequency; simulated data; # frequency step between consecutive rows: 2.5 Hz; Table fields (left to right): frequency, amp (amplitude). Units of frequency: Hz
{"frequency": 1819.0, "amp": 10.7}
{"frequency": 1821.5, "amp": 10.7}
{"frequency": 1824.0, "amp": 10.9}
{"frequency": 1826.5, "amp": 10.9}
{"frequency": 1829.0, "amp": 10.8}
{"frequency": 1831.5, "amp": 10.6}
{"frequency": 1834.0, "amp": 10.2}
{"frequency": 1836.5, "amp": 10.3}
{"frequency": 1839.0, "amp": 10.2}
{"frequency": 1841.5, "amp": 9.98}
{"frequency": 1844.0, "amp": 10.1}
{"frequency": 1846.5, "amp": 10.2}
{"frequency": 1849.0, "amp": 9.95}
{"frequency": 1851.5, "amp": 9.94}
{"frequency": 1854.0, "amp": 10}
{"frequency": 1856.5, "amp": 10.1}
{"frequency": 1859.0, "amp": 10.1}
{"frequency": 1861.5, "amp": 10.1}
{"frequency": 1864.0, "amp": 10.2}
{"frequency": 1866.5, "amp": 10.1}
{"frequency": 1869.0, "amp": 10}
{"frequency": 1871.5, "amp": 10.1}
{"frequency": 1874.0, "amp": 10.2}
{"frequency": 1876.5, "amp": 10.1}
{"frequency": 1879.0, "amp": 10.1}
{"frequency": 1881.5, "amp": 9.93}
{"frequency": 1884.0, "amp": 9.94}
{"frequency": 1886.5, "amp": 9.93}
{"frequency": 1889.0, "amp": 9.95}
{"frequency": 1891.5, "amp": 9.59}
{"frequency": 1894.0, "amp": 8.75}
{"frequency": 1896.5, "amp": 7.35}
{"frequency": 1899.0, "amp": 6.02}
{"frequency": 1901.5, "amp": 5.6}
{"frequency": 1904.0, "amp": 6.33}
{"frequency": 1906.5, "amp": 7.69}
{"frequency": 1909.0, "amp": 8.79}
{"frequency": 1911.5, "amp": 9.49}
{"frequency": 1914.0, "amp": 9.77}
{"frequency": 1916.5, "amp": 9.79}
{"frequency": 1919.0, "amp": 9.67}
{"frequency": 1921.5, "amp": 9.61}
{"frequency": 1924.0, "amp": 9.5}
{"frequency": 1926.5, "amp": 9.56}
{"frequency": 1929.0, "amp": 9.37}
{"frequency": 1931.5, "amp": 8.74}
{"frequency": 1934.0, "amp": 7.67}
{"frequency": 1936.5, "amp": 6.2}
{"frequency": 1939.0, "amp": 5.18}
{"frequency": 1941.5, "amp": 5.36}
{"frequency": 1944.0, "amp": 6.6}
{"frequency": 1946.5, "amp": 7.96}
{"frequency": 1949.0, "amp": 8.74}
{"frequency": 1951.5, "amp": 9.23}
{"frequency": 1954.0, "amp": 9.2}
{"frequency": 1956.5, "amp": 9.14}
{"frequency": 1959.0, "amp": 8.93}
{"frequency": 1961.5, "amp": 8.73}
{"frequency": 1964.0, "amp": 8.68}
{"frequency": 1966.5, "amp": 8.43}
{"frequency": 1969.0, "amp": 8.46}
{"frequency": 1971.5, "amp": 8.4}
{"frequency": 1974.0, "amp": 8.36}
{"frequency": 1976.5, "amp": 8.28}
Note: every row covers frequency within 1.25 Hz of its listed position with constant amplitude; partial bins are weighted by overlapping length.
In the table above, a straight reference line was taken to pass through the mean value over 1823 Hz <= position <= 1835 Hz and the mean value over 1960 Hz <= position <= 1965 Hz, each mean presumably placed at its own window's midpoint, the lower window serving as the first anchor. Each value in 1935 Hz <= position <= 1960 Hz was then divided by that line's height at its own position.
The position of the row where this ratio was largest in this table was 1954.0 Hz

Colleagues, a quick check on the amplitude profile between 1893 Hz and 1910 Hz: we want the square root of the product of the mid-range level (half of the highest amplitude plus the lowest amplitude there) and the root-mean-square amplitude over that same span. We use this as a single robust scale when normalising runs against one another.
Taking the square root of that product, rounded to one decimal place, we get 7.3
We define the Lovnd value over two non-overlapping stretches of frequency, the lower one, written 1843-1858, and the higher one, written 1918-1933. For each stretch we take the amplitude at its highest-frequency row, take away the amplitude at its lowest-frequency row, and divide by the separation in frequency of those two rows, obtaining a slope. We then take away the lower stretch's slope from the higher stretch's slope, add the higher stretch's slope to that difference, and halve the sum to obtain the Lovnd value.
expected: -0.074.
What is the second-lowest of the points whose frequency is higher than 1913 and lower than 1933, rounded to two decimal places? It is 9.37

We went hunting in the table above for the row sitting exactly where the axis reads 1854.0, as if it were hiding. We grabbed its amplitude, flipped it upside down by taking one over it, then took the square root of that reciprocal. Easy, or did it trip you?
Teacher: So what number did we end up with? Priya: 0.316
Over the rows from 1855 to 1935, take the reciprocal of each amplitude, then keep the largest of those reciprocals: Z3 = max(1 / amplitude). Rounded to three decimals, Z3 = 0.179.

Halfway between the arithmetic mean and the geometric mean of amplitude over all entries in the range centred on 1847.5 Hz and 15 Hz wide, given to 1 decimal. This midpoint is 10.0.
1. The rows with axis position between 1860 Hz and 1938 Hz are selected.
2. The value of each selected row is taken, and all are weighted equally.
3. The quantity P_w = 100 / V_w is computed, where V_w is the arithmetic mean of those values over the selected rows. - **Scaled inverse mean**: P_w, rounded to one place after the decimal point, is 11.1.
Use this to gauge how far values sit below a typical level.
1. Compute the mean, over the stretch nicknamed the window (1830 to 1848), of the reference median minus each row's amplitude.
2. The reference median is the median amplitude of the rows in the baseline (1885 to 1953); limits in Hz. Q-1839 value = -1.5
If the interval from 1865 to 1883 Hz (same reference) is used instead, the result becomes -1.3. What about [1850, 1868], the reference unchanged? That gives -1.3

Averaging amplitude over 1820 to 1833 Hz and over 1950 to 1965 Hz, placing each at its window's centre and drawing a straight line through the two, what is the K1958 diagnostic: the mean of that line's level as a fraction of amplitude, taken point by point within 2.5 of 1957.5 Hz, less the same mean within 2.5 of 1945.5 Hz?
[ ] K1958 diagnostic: -0.3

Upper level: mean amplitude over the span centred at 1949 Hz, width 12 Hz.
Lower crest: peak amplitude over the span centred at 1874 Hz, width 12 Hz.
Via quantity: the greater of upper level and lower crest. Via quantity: 10.2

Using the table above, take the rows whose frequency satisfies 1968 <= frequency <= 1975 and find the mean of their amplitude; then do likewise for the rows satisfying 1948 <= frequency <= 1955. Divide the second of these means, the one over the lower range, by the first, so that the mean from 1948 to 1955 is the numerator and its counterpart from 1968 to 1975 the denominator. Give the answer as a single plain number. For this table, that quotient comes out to 1.08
